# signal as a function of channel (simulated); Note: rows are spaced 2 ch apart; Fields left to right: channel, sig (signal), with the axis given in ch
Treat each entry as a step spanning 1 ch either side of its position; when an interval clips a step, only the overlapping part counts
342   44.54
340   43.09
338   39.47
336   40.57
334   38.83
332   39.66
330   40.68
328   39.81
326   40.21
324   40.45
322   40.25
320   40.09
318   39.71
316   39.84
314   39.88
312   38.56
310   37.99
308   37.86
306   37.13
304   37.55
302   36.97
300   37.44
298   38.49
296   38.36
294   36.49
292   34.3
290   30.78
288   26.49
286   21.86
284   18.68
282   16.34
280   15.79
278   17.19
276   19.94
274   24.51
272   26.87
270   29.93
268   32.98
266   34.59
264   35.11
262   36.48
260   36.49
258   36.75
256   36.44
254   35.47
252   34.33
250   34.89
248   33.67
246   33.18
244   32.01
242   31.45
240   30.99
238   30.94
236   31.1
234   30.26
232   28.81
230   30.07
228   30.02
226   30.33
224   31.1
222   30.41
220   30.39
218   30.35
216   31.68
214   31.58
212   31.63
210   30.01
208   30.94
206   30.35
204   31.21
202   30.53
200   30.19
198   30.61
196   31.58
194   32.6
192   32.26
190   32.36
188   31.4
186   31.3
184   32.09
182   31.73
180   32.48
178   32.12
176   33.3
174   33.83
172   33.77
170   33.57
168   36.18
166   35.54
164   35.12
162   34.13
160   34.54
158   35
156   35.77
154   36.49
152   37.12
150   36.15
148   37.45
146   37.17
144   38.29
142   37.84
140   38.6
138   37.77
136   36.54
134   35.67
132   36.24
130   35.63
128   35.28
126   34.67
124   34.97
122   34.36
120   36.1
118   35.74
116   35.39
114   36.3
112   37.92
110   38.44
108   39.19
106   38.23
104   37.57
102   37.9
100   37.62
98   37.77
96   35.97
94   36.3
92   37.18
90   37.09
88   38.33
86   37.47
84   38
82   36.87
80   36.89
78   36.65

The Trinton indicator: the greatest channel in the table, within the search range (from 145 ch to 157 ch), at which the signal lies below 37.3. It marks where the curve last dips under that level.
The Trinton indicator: 156 ch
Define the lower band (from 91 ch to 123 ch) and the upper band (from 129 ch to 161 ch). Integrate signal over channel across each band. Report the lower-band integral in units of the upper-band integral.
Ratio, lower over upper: 1.01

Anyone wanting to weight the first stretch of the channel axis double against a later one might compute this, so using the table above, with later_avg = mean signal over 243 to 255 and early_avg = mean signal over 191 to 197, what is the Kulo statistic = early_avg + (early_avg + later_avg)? 98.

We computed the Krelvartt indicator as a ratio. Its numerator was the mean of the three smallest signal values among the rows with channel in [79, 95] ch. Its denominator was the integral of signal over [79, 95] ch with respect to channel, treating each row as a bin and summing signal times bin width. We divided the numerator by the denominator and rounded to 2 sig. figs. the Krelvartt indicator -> 0.062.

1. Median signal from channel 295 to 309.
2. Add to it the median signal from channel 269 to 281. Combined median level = 60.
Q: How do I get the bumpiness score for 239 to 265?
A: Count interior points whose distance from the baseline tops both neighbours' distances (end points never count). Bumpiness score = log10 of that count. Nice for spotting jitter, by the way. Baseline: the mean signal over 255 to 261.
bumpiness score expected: 0.30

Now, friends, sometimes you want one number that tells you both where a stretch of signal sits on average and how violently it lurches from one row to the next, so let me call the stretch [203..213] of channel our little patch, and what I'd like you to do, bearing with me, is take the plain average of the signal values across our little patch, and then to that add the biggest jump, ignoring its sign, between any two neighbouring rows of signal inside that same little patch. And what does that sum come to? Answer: 32.4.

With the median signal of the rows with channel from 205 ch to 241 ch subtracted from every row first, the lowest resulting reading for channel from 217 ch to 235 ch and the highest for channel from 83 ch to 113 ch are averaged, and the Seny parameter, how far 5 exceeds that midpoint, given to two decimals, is 1.40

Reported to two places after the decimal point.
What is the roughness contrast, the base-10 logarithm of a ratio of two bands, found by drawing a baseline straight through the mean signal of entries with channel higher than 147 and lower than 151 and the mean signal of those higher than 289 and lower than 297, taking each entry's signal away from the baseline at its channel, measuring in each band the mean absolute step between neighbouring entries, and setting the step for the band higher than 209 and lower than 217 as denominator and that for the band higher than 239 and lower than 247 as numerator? 0.10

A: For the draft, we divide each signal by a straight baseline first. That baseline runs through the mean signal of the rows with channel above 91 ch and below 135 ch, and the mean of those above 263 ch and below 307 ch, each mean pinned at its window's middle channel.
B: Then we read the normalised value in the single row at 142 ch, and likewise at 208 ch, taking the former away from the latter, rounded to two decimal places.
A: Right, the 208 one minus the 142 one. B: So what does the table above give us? -0.12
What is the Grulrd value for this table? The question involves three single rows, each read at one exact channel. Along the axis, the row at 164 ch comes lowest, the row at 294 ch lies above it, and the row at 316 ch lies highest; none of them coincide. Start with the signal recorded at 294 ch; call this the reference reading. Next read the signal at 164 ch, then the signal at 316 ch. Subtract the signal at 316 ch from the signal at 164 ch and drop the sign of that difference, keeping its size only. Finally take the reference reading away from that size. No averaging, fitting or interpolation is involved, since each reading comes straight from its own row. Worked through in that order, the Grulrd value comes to -32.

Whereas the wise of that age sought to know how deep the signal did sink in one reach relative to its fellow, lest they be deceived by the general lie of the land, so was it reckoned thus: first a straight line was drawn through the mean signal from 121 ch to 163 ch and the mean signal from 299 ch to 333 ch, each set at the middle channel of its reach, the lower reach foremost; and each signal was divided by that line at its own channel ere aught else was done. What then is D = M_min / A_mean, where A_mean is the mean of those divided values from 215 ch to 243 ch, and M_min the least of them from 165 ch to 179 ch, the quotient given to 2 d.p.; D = 1.08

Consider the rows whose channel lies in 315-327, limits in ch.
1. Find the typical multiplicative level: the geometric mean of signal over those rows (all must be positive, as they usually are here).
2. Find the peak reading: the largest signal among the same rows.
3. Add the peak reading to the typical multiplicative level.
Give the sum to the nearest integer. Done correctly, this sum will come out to 81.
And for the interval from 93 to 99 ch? 74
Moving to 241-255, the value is 69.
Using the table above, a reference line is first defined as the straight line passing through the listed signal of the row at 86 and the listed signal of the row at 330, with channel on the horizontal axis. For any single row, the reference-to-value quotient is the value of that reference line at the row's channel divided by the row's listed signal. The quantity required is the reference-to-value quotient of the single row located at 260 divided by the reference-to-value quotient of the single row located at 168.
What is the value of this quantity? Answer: 1.02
